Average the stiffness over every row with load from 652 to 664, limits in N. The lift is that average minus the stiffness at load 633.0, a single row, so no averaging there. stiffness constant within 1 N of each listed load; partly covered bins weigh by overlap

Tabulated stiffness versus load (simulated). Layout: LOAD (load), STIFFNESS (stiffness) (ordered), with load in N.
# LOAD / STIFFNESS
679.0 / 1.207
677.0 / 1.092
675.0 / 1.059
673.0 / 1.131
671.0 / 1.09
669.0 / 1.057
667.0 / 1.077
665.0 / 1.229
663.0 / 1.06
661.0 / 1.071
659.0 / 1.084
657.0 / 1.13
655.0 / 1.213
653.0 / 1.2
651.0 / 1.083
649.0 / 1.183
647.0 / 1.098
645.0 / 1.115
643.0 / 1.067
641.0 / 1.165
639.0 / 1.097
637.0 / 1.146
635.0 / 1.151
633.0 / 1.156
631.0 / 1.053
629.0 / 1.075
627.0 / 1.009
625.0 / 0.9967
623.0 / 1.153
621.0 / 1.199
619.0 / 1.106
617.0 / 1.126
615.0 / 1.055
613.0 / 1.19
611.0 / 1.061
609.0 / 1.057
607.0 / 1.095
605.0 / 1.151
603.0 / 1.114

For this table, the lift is -0.03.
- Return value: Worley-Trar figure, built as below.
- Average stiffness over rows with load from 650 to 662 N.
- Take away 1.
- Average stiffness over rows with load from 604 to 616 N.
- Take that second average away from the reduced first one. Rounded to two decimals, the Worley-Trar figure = -0.97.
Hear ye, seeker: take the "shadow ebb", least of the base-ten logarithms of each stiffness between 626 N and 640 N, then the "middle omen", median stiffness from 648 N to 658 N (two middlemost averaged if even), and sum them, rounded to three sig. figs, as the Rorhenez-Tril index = 1.19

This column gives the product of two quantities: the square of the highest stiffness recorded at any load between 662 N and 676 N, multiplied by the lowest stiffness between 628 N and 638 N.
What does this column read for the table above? 1.59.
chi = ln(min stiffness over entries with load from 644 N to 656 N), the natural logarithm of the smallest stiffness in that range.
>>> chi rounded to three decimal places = 0.080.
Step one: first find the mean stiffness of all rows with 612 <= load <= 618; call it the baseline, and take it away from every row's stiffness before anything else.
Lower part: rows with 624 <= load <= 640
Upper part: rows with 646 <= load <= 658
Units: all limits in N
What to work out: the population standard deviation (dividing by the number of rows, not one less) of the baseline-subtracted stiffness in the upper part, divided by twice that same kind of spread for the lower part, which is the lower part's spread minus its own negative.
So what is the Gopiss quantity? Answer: 0.42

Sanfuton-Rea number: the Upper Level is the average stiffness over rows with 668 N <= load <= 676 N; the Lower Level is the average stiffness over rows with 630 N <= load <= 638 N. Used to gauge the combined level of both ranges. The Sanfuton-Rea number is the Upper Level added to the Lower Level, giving 2.21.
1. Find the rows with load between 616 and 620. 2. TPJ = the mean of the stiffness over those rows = 1.12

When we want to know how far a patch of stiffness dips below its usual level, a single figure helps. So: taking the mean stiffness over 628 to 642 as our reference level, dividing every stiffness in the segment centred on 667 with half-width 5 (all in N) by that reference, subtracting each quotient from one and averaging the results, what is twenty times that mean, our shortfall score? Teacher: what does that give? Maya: 0.32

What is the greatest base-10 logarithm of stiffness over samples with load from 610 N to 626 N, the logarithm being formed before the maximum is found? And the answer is 0.079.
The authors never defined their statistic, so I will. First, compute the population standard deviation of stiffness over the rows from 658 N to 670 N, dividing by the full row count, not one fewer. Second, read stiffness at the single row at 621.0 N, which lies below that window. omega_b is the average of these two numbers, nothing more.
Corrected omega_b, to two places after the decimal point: 0.63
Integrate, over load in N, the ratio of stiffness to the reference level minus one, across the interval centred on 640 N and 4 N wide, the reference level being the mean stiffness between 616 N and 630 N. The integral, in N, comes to 0.13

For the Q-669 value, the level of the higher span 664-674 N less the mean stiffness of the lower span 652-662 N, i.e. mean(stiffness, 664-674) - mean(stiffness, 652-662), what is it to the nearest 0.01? -0.02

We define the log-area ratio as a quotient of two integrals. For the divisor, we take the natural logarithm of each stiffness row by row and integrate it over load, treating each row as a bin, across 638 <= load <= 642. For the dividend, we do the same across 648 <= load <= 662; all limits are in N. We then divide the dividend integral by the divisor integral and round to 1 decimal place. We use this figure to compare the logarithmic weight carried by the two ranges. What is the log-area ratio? 3.6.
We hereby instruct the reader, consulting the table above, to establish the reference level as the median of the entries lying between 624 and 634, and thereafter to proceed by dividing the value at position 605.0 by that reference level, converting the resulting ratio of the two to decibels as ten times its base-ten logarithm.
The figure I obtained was 0.39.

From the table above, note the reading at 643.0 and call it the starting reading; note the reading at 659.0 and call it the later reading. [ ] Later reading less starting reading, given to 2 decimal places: 0.02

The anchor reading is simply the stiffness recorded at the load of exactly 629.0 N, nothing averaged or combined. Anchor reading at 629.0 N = 1.075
